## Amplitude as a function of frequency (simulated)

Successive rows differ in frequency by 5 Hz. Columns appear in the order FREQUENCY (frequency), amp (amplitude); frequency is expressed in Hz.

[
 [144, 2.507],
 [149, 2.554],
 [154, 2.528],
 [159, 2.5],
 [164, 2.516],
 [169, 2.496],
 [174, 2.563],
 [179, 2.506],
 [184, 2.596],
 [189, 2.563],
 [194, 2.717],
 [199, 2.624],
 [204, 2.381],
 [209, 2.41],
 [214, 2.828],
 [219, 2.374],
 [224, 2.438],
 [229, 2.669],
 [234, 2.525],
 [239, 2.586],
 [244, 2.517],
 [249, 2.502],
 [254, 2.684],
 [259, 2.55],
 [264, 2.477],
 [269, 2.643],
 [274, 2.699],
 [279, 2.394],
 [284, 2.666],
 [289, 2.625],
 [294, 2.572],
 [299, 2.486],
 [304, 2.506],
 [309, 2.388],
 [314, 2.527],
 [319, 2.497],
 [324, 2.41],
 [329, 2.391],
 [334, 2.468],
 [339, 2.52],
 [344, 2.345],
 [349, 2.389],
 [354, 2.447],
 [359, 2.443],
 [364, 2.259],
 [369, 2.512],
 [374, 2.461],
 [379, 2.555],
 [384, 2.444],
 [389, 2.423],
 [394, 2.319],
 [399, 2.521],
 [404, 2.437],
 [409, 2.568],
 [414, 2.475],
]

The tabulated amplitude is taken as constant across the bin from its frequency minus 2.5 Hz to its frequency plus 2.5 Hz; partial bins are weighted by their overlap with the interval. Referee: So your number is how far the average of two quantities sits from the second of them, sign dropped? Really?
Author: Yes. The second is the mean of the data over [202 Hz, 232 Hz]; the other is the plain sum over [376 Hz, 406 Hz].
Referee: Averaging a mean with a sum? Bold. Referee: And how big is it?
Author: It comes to 6.09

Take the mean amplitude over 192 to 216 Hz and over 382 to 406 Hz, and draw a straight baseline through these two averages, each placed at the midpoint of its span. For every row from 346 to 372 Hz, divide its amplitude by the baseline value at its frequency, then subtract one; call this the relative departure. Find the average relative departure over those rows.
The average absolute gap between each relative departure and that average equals 0.0287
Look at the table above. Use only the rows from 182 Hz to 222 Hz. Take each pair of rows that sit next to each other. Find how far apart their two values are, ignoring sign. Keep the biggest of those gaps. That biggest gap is 0.45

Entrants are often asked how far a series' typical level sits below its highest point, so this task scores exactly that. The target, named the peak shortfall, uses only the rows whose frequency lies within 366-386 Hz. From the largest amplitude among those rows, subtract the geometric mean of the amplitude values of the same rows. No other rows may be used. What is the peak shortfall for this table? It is 0.062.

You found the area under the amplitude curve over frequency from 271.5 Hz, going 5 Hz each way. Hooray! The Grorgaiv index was 26.7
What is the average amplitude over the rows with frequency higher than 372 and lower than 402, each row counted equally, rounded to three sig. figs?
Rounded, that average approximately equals 2.45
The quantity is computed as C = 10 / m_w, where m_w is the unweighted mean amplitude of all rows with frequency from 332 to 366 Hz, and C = 4.15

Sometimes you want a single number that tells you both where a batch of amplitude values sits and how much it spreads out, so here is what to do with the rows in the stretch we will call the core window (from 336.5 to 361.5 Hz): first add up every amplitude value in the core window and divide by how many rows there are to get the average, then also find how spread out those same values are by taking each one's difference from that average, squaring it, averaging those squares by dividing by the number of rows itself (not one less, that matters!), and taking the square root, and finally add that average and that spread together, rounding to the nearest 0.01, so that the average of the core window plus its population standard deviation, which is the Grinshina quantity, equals 2.49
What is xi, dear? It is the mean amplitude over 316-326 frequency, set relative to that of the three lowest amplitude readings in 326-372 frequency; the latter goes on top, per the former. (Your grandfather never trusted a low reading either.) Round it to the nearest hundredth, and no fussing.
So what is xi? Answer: 0.95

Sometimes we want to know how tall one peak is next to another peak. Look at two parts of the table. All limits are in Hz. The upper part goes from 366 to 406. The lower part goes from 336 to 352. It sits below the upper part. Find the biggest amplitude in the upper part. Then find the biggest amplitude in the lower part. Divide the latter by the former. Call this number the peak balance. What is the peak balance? 0.99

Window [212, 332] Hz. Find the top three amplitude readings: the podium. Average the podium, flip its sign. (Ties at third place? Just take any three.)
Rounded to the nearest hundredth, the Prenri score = -2.74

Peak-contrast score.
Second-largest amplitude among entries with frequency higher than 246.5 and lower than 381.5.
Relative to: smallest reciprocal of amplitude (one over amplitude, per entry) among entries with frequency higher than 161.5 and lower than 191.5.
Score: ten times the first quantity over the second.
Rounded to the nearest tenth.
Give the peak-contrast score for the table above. 69.7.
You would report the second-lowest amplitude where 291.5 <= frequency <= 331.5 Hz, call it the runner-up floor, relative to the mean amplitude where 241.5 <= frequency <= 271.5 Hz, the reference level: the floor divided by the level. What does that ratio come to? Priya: 0.933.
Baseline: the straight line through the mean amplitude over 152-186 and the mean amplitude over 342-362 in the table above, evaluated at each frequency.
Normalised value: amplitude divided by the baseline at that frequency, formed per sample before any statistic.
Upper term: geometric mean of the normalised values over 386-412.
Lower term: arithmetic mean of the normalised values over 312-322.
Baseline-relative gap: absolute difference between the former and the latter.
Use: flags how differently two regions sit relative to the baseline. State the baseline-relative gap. 0.001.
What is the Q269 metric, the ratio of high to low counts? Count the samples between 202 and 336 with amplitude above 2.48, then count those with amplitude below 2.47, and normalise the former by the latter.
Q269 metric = 1.9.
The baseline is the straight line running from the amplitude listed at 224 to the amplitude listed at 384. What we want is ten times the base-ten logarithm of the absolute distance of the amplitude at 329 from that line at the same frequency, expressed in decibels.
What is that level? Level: -12.9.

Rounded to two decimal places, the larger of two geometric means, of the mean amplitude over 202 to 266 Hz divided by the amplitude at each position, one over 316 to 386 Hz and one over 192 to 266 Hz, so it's 1.04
